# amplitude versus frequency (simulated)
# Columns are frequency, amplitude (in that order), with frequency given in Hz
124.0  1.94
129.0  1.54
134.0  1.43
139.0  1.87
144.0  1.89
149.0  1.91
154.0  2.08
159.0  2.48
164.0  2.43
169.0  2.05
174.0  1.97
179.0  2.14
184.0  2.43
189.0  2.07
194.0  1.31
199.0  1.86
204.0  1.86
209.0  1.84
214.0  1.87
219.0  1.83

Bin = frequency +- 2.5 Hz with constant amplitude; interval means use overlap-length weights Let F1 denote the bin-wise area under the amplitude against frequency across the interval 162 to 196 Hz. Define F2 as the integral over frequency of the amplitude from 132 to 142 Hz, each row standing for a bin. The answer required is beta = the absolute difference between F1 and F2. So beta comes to 53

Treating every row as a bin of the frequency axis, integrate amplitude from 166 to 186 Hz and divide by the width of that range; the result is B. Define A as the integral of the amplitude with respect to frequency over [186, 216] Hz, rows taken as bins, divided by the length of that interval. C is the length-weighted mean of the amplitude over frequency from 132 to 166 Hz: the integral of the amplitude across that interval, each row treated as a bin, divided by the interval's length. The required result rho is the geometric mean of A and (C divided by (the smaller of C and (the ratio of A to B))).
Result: 2.08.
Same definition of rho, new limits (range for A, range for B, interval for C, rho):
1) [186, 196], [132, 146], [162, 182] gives 1.93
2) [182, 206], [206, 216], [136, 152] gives 1.87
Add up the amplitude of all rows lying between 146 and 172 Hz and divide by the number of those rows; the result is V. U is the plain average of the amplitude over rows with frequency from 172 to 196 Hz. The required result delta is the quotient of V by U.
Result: 1.1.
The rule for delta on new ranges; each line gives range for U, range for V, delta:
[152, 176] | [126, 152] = 0.8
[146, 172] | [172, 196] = 0.9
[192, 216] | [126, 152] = 1.0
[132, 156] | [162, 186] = 1.2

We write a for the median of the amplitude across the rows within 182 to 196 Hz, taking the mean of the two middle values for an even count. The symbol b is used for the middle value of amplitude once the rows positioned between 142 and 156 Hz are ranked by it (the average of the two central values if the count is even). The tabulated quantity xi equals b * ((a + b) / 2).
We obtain 3.8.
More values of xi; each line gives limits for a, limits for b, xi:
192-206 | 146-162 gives 4.1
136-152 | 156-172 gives 5.2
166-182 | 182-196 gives 4.3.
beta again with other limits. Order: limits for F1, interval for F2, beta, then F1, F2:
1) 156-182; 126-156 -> 4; 58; 54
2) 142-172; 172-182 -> 43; 64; 21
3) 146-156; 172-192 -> 23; 20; 43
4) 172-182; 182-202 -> 17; 21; 38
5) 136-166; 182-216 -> 1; 63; 64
